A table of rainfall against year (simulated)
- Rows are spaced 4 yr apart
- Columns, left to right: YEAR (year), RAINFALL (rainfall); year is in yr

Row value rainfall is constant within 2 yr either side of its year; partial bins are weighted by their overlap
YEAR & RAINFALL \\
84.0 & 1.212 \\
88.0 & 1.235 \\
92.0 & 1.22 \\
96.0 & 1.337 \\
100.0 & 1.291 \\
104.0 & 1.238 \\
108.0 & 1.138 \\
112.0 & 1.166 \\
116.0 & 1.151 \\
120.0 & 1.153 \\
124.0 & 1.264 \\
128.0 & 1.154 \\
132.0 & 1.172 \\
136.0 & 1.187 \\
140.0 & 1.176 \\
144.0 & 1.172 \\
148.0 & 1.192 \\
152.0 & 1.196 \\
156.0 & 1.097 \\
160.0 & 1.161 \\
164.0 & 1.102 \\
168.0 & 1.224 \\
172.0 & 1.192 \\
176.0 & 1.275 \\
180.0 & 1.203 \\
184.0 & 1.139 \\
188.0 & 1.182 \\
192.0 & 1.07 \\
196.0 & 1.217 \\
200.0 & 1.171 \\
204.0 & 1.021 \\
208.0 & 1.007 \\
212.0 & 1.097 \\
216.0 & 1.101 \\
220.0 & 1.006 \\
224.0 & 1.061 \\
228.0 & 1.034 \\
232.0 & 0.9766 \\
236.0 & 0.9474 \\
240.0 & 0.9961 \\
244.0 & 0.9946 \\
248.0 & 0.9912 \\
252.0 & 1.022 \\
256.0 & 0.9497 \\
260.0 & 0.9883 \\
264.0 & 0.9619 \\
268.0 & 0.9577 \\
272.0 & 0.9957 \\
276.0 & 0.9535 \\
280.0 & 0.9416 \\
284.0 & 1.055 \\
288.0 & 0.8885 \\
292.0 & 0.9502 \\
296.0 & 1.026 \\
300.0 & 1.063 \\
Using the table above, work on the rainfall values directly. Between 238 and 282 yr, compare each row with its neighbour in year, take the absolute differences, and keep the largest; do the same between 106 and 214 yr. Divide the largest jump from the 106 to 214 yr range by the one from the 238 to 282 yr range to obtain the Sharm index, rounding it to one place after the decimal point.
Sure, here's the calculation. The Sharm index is 2.1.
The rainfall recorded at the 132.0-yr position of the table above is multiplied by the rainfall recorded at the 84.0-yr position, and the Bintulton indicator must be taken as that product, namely 1.4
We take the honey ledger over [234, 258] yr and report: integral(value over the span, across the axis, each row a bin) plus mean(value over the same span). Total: 25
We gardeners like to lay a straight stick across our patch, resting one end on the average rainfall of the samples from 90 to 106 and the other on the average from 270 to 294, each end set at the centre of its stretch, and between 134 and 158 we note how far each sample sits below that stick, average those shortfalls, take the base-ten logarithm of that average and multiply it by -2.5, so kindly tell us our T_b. 4.18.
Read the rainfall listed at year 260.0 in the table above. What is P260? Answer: 0.9883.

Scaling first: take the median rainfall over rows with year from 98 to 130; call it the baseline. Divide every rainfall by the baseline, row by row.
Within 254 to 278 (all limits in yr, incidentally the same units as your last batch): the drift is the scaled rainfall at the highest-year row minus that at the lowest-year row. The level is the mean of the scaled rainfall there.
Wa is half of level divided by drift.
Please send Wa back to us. 127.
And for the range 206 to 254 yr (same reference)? 34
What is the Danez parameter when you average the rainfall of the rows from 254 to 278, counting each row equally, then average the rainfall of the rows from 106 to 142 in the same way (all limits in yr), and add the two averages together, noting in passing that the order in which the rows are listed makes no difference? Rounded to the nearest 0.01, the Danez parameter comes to 2.14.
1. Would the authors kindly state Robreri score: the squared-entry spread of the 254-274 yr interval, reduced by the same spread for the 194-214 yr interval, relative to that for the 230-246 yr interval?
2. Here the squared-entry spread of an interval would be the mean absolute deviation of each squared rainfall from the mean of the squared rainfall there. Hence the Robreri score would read -4.0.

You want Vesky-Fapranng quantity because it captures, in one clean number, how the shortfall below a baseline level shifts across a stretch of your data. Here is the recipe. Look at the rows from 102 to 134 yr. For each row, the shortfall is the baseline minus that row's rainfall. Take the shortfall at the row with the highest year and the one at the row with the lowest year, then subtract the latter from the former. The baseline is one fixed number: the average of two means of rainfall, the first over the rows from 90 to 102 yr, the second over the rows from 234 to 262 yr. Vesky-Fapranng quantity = 0.066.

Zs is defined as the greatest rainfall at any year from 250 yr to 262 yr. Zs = 1.022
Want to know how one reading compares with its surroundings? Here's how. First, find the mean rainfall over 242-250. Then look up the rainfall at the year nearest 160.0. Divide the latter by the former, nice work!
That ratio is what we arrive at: 1.17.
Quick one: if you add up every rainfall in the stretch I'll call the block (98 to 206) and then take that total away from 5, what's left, -27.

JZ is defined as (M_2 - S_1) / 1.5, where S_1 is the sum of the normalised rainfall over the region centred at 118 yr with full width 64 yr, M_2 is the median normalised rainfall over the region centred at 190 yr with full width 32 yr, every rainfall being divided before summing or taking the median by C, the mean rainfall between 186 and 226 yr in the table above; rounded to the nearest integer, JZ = -11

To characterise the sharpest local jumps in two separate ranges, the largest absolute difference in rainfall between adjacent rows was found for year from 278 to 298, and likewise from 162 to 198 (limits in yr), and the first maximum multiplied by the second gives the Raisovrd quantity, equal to 0.024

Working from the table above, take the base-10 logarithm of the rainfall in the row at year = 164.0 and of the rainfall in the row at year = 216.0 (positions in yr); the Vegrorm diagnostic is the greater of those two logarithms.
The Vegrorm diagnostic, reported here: 0.04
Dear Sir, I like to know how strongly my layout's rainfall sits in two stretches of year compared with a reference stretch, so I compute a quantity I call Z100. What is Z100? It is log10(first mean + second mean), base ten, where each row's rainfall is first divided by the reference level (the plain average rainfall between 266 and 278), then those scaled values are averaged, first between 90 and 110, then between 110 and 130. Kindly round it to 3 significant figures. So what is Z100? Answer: 0.398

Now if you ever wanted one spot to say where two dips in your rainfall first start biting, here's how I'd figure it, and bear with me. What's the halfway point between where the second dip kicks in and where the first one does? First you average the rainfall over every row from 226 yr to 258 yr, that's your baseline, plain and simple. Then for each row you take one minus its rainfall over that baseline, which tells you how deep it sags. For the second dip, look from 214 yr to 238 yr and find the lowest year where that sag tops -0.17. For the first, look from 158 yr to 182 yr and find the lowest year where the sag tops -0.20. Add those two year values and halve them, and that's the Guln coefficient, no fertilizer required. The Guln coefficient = 188 yr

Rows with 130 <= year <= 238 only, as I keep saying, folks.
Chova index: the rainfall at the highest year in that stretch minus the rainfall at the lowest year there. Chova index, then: -0.22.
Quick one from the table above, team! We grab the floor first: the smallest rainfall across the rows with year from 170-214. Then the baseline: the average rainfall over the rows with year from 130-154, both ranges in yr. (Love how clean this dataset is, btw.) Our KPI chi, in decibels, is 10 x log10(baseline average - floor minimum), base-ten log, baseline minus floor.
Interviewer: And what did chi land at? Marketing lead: -7.6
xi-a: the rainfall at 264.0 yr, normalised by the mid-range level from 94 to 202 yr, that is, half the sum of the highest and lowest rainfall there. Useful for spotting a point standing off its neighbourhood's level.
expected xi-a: 0.80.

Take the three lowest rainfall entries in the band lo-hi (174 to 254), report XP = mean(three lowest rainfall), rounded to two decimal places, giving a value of 0.97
